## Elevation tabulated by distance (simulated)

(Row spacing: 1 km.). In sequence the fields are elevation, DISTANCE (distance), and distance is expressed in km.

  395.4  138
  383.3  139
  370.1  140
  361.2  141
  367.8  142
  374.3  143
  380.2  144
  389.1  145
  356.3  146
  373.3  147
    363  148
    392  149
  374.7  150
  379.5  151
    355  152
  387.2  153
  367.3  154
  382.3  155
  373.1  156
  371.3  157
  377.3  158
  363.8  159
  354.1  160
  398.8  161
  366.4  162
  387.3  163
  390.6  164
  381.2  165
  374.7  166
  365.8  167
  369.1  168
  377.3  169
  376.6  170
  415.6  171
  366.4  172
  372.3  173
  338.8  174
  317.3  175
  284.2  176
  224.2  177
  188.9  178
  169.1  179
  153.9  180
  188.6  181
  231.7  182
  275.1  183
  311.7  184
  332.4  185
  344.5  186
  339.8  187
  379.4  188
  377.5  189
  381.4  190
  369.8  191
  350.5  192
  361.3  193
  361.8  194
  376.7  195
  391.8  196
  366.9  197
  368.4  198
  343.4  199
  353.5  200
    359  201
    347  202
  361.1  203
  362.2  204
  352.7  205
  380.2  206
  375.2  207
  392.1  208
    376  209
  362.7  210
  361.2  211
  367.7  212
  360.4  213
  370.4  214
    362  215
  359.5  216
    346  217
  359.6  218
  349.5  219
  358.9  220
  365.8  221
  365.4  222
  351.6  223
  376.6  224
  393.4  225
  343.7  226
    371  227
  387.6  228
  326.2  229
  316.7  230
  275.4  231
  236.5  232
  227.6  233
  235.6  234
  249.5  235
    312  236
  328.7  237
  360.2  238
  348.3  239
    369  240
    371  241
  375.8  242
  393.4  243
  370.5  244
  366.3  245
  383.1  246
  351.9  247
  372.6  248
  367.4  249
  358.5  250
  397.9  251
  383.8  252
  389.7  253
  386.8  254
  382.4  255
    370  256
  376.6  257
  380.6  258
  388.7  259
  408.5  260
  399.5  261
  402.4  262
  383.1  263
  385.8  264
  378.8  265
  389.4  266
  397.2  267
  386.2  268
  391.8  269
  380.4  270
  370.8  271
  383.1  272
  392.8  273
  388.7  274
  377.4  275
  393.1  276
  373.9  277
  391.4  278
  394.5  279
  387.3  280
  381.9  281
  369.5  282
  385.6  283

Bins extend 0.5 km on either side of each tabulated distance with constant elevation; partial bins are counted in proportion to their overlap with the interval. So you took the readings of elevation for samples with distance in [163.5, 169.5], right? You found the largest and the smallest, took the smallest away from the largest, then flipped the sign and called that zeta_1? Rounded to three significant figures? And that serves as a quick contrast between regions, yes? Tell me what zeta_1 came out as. -24.8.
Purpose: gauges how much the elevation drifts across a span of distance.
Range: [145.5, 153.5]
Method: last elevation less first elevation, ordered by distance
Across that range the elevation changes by 31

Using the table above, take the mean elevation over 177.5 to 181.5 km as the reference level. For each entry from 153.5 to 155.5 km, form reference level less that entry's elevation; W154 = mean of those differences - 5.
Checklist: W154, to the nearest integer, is -205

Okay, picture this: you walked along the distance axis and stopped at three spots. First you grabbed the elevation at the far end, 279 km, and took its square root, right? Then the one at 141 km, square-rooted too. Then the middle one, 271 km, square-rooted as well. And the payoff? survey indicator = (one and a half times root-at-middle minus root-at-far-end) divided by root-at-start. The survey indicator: 0.47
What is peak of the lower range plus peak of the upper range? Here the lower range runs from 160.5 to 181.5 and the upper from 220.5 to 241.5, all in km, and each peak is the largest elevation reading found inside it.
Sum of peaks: 809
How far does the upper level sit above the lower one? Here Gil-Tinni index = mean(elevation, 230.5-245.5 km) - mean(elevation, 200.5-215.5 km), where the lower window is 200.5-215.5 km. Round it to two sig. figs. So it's -45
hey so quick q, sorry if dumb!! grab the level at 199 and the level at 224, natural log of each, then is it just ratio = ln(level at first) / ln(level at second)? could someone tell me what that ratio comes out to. 0.98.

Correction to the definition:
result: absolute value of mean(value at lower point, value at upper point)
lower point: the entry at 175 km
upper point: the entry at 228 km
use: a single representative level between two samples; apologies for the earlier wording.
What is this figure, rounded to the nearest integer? 352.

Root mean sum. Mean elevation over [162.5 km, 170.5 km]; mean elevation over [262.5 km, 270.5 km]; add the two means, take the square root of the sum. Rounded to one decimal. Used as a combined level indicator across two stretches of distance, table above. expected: 27.6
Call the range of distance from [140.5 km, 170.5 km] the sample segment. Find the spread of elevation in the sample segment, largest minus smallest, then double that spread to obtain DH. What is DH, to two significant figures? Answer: 89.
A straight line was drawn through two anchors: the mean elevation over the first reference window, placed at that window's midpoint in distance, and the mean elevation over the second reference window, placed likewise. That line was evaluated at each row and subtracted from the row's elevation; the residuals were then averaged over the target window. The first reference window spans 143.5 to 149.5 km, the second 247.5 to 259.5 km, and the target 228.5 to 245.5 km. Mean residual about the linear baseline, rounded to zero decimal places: -58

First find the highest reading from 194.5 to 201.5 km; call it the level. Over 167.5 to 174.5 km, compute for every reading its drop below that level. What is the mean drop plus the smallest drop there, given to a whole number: -6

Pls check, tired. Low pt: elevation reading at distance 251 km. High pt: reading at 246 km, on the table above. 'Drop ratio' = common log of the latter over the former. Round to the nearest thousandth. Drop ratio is -0.016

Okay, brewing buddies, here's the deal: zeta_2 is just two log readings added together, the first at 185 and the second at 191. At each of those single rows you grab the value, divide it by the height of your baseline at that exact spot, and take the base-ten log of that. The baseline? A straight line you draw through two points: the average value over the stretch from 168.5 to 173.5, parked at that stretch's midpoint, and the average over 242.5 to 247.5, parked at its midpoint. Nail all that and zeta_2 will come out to -0.069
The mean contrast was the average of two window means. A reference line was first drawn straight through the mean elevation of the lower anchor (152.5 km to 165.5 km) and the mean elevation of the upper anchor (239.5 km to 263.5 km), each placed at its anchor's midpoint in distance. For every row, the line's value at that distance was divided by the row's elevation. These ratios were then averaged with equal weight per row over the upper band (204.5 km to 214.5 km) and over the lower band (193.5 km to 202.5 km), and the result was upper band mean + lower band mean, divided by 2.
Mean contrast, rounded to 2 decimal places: 1.03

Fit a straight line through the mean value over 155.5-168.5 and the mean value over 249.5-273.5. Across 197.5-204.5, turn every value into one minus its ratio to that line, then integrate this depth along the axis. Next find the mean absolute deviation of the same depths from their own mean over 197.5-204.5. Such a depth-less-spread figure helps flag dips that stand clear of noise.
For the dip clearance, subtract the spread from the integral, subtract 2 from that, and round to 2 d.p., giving -1.60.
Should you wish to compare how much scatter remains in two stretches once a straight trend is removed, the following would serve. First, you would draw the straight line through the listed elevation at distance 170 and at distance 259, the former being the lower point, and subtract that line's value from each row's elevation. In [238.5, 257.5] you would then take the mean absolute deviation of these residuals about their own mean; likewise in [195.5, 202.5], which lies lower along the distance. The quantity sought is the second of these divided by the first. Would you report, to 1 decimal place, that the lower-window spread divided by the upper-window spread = 1.2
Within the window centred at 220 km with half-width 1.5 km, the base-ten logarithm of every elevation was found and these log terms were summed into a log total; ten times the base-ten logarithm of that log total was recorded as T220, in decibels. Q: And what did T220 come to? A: 8.843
